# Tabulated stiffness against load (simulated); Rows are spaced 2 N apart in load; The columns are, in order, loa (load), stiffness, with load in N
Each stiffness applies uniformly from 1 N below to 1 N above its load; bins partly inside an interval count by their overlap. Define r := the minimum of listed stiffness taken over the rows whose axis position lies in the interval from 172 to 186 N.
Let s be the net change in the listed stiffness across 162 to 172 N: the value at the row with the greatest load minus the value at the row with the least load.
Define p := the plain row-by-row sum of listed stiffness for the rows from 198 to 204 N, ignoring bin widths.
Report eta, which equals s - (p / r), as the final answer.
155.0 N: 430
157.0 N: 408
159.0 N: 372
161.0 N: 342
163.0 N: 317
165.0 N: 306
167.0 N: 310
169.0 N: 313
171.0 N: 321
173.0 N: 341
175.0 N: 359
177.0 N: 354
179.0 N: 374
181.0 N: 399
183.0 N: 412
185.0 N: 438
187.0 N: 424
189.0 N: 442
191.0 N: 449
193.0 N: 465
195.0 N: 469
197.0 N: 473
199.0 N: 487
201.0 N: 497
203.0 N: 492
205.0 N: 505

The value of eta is 0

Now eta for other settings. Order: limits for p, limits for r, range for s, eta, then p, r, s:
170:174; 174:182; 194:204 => 21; 662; 354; 23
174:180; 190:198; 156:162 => -68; 1087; 449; -66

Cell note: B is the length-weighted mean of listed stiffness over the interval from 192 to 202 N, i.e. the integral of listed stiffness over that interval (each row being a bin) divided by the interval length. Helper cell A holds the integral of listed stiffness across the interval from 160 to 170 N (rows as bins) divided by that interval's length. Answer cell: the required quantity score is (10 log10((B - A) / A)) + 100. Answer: 97.0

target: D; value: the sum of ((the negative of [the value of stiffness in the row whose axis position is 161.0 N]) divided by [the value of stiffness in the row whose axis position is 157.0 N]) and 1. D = 0.2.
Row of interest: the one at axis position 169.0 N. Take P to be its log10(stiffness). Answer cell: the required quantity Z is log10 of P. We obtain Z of 0.397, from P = 2.50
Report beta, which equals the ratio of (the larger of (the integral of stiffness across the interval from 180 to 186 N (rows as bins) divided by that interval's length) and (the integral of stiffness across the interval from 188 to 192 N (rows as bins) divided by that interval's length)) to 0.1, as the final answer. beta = 4455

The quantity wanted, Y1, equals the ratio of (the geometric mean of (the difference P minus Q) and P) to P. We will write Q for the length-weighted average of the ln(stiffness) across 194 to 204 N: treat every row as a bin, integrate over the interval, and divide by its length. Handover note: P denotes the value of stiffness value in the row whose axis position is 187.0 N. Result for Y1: 0.9927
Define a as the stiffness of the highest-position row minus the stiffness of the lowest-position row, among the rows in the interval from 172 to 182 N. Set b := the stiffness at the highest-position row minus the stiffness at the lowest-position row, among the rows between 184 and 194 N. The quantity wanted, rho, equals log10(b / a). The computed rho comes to -0.33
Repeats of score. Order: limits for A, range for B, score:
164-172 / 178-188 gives 94.9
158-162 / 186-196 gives 94.1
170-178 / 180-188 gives 93.4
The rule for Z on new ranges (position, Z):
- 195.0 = 0.427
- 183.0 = 0.417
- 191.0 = 0.424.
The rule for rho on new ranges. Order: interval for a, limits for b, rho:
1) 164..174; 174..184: 0.18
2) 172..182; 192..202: -0.26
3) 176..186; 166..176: -0.23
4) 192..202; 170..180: 0.22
